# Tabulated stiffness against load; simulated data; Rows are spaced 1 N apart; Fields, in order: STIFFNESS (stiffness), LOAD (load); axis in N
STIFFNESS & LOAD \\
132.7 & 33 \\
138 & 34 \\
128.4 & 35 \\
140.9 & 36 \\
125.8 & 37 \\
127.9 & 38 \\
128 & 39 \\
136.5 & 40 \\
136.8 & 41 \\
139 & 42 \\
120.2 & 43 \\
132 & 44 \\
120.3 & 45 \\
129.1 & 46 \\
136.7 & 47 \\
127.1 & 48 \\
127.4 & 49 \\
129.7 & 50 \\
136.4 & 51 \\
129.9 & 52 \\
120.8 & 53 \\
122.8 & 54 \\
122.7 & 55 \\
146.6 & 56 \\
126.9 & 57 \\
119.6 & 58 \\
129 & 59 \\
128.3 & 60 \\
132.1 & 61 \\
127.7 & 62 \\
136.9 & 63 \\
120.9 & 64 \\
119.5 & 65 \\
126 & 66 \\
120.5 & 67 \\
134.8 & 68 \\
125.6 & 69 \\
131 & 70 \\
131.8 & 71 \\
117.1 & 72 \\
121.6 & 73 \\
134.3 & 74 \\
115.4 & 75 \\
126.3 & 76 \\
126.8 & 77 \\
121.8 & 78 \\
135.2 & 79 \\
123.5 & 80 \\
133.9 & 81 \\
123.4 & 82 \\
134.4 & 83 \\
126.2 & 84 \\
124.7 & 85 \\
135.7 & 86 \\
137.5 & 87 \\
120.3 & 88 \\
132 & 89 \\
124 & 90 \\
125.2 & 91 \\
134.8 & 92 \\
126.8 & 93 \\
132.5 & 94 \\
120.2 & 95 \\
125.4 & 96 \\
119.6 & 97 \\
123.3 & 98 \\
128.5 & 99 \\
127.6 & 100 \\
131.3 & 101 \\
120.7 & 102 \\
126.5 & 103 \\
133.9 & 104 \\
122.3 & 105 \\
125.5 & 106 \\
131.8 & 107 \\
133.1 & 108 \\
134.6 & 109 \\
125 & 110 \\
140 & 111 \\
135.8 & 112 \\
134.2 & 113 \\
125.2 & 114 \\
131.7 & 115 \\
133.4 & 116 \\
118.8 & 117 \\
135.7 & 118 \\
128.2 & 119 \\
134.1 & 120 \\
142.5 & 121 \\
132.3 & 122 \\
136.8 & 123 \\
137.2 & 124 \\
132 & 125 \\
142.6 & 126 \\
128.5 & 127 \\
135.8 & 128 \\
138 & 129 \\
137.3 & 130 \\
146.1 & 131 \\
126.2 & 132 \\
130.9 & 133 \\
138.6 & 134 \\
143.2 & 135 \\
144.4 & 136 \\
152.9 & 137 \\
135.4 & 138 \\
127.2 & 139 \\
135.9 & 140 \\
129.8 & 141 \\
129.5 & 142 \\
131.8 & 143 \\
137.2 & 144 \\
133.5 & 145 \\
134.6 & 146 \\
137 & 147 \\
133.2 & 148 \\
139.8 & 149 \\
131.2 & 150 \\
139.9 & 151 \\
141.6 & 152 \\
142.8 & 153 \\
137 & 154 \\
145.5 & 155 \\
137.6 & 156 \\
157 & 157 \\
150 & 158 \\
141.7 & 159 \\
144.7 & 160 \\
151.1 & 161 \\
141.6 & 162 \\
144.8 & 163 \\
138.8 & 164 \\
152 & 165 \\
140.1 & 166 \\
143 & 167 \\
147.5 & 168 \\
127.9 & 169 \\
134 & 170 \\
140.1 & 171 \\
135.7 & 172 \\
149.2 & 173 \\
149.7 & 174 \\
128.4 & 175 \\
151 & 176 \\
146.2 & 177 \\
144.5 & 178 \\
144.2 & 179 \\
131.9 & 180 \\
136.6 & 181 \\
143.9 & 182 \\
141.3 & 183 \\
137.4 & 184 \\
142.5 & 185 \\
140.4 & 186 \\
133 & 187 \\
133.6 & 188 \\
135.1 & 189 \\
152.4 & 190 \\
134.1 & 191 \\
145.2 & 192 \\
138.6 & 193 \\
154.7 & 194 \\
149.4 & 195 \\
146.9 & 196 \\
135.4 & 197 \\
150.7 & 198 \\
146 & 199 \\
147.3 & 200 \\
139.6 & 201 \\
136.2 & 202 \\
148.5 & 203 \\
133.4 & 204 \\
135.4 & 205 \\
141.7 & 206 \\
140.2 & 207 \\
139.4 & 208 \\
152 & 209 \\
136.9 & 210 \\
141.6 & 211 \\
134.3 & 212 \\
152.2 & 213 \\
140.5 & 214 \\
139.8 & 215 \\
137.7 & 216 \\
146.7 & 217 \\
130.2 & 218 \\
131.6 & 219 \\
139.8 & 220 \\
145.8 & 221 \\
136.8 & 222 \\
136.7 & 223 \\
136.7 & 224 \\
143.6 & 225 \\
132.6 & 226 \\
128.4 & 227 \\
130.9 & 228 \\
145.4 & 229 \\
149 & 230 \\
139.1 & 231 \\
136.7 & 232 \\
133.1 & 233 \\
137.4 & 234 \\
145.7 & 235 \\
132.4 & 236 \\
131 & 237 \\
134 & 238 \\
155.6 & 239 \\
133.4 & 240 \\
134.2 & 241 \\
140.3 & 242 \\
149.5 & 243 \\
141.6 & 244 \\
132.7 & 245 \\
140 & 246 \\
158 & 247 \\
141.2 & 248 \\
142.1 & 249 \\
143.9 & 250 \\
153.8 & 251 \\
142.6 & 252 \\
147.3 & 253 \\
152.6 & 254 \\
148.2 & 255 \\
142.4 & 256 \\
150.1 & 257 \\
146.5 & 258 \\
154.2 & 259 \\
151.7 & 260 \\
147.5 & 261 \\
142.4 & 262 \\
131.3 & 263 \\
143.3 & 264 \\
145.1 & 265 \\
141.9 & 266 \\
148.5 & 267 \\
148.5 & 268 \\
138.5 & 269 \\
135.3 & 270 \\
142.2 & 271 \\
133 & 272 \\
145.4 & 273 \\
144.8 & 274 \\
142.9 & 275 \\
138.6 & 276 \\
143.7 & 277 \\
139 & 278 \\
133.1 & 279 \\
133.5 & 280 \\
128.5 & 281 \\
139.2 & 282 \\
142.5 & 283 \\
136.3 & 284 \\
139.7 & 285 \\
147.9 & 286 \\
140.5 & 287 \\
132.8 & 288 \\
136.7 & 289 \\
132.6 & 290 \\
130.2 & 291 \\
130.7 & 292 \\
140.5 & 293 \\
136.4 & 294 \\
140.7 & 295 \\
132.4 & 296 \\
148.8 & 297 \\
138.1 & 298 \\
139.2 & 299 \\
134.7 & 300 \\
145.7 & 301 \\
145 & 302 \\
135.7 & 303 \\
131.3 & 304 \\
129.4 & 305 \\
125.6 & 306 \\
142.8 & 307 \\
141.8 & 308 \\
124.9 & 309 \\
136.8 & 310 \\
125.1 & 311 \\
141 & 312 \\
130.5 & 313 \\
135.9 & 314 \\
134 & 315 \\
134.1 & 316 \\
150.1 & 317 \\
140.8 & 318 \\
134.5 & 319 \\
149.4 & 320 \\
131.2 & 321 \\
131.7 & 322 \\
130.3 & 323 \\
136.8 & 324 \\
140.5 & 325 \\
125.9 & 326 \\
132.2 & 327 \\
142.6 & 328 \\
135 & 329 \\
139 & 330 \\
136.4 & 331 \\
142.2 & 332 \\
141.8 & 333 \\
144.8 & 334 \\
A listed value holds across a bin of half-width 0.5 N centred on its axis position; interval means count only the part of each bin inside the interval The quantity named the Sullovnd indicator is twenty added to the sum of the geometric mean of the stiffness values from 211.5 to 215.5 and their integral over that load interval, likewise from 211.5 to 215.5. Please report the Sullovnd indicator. 728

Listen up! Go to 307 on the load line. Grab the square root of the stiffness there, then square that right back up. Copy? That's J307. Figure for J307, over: 143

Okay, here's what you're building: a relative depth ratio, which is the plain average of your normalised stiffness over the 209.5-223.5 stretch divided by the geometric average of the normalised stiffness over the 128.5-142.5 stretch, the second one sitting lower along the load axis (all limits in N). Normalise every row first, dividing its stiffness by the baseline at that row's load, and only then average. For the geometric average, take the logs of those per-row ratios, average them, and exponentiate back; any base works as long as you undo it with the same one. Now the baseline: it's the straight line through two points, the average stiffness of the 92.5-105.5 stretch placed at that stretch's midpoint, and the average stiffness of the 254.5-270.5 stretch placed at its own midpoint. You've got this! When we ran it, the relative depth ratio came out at 0.95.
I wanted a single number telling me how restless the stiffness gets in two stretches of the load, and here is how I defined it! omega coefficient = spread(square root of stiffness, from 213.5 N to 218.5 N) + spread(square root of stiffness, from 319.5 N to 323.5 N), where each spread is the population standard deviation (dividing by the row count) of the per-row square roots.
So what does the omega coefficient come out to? 0.56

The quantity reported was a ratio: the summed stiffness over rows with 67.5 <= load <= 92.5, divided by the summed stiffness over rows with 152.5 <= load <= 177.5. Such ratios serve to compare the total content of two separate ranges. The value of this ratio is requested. 0.89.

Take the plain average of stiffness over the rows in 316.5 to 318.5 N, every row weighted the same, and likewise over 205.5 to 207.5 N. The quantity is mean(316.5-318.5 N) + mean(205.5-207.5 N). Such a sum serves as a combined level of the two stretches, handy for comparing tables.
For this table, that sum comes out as 286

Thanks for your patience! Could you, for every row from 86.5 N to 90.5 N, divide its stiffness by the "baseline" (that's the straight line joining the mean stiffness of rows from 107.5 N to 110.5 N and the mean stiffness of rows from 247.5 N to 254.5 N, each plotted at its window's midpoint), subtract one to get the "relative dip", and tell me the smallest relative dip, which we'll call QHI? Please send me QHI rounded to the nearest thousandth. -0.065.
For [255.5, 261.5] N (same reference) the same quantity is -0.030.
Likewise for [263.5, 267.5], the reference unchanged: -0.040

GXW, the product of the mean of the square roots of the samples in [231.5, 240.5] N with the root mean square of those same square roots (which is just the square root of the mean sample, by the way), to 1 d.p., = 137.7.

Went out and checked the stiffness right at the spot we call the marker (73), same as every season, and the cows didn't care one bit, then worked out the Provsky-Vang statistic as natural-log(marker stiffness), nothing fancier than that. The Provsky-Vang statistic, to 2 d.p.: 4.80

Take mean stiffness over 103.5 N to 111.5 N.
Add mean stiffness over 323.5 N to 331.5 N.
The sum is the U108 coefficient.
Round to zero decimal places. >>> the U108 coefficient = 267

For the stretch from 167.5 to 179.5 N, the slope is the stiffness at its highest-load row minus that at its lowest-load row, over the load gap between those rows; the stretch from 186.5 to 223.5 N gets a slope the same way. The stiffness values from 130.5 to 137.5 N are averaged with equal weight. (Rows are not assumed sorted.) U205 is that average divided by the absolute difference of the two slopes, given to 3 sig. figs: 348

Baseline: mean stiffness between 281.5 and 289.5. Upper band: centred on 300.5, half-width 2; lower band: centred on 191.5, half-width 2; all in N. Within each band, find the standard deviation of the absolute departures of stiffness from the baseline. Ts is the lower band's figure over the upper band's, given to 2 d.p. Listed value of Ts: 1.85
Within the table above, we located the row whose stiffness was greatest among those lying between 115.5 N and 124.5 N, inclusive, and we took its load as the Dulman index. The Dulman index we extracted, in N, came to 121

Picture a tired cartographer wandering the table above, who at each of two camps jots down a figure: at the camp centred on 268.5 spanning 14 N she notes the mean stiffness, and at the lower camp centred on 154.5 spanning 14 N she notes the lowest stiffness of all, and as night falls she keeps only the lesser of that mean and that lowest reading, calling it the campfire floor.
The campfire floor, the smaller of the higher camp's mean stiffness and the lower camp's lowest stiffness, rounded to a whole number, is 131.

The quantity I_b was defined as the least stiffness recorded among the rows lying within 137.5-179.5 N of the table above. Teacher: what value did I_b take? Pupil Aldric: 127.2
